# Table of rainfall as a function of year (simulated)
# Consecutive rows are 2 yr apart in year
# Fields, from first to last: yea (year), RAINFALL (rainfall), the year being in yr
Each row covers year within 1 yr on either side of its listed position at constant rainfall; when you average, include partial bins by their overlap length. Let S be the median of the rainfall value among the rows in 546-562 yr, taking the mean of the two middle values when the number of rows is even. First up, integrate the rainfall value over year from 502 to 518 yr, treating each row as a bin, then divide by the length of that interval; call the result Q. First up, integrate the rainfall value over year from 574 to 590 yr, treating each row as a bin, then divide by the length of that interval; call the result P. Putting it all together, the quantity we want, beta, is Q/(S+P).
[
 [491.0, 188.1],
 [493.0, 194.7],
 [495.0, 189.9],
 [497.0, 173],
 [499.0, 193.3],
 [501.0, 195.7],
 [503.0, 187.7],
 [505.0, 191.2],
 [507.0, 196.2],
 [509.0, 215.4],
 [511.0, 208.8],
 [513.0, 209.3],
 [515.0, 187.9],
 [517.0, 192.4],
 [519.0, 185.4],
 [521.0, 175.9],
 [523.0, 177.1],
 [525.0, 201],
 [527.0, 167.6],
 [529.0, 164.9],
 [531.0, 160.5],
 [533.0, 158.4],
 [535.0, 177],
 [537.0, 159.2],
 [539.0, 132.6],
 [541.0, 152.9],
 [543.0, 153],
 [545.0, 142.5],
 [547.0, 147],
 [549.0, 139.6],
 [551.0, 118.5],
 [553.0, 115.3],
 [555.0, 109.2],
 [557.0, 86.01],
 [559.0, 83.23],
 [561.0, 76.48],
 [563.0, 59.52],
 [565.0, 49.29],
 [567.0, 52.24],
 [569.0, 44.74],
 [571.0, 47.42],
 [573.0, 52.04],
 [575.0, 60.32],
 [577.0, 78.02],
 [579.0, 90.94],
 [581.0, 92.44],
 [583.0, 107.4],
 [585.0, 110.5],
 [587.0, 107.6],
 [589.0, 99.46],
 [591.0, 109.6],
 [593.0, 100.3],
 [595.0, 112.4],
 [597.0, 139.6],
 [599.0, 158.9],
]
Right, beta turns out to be 0.97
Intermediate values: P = 93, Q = 199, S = 112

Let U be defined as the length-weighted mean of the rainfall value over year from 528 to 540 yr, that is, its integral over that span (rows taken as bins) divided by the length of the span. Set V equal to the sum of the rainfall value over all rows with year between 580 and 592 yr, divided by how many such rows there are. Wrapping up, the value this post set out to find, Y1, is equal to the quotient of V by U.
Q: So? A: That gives 0.66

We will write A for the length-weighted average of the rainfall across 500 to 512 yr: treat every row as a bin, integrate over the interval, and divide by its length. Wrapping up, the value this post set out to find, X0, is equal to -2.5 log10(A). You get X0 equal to -5.7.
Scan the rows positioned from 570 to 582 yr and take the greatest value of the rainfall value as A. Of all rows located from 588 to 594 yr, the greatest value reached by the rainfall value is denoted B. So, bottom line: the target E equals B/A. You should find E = 1.19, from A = 92.44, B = 109.6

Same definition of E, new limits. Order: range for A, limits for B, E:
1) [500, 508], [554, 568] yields 0.56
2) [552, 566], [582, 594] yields 0.96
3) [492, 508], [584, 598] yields 0.71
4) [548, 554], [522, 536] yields 1.44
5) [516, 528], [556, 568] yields 0.43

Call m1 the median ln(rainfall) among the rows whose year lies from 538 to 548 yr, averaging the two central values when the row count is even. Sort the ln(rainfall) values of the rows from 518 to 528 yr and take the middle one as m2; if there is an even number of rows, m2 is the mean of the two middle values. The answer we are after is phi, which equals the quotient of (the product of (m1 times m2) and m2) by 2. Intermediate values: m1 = 4.99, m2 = 5.2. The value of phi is 67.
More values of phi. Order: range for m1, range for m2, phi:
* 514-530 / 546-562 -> 58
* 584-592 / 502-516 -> 65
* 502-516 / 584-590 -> 58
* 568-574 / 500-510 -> 54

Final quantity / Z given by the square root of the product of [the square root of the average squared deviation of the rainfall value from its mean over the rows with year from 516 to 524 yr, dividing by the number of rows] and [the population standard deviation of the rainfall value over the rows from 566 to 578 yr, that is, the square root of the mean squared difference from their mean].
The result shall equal 8.6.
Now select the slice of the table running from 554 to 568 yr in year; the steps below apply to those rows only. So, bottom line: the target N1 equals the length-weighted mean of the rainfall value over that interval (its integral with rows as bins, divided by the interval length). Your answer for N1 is 74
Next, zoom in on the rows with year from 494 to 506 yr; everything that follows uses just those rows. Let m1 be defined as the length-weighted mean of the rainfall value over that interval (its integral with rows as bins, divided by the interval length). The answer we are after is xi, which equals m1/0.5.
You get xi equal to 377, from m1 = 188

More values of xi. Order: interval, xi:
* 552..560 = 197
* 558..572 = 118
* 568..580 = 124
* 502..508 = 383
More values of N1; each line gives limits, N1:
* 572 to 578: 63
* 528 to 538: 164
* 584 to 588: 109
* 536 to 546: 148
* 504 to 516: 201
